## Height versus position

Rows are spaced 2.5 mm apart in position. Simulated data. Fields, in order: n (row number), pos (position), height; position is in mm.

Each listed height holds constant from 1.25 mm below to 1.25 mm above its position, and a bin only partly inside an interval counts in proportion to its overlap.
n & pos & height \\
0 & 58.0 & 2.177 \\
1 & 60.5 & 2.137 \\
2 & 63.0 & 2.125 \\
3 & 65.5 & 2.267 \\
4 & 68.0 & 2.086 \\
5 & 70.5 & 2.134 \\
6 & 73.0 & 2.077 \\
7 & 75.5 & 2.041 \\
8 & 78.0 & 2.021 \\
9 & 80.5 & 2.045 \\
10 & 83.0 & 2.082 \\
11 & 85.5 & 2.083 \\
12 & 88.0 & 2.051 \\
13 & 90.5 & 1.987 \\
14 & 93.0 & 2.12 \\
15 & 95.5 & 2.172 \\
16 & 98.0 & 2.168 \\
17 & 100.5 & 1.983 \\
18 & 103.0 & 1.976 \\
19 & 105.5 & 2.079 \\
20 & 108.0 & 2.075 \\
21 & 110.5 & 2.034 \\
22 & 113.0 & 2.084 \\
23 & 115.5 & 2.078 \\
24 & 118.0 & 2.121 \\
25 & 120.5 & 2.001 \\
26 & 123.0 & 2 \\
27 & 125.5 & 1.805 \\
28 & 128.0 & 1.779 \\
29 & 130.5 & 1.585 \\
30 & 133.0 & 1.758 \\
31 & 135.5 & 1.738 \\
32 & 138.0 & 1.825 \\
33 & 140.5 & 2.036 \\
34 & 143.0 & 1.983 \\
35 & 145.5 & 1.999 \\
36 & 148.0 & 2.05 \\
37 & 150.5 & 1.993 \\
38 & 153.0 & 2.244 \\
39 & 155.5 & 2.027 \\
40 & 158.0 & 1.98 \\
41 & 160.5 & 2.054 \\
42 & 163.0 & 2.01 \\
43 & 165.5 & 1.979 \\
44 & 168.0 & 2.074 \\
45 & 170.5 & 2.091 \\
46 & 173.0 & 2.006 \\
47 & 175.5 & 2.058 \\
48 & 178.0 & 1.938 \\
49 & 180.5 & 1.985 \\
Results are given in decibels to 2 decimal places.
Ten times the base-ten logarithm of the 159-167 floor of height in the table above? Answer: 2.96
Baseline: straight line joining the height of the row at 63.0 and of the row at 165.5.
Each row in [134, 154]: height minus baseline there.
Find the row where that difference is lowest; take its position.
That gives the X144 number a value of 135.5 mm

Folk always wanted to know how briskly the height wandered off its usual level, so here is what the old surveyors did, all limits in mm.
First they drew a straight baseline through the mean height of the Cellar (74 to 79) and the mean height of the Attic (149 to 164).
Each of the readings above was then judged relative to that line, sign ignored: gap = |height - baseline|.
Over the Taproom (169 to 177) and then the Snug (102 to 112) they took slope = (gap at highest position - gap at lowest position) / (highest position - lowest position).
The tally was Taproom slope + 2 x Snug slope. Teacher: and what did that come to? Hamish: -0.022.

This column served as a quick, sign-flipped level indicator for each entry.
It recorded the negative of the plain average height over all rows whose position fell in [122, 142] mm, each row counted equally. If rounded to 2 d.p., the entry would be -1.82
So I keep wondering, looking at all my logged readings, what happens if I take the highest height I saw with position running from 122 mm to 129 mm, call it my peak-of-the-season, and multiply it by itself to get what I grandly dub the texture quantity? 4.00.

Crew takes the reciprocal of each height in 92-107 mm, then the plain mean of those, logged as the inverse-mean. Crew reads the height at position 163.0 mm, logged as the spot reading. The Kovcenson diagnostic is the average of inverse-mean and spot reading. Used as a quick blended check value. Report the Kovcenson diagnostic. 1.25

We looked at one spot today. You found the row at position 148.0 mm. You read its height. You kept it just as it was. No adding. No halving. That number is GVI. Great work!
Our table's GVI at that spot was 2.05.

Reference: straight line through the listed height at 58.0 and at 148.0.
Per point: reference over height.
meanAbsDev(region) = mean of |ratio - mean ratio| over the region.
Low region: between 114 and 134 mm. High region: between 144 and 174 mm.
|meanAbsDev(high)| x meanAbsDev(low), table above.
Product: 0.0023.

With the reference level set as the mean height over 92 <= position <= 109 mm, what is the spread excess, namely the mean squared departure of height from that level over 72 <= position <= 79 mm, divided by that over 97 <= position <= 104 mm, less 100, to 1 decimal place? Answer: -99.8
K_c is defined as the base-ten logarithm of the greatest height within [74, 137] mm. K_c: 0.337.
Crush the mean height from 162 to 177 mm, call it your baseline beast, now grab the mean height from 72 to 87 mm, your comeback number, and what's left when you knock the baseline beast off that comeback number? 0.02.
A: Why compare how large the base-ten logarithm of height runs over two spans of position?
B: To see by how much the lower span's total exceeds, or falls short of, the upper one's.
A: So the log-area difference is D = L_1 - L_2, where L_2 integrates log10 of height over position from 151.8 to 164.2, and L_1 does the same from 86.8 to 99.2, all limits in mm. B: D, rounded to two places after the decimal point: 0.10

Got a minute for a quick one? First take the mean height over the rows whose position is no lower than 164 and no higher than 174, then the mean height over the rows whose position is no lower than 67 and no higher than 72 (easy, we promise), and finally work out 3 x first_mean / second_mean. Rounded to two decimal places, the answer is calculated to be 2.90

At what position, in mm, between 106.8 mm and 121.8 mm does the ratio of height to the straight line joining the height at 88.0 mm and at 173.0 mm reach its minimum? 120.5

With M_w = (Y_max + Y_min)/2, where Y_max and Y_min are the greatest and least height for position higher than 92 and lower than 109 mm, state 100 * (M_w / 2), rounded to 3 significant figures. 104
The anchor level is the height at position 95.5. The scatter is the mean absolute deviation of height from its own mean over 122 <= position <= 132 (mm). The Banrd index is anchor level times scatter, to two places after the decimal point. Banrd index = 0.24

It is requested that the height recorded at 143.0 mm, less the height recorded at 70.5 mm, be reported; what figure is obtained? -0.15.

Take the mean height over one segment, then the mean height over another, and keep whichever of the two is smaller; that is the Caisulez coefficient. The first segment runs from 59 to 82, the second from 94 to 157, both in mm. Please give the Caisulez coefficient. 1.98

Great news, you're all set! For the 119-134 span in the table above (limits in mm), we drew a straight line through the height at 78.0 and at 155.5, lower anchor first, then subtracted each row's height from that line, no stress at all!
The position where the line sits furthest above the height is 130.5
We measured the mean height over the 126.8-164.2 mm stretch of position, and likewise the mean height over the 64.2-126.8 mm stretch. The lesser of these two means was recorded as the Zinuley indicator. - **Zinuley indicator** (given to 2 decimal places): 1.94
